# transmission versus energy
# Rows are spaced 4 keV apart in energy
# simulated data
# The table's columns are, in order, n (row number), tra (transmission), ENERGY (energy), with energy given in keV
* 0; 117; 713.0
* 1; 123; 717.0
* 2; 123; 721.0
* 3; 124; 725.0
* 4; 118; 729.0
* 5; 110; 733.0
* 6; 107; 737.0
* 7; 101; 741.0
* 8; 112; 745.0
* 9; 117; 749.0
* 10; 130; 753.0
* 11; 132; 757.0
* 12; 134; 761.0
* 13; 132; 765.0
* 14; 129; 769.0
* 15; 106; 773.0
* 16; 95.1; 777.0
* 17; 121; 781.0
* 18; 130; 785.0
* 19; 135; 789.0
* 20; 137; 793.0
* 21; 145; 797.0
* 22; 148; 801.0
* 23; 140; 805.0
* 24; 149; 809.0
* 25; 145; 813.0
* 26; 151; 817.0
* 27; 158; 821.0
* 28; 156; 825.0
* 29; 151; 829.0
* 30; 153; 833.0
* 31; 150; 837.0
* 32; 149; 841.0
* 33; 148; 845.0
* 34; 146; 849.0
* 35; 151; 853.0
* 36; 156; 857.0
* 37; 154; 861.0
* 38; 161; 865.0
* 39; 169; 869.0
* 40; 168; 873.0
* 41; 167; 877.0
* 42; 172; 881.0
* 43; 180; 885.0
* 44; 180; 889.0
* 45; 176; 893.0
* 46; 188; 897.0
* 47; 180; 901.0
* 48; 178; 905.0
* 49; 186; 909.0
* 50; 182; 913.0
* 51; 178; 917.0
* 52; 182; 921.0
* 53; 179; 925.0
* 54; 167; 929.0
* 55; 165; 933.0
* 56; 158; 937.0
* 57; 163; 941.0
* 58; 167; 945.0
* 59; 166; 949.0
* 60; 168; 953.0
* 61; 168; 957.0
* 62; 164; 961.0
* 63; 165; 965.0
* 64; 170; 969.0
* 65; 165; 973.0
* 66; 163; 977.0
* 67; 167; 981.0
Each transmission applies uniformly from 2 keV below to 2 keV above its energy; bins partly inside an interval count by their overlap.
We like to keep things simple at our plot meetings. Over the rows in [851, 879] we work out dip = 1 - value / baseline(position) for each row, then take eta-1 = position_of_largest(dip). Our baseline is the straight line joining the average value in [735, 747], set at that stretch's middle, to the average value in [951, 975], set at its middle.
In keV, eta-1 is 853.0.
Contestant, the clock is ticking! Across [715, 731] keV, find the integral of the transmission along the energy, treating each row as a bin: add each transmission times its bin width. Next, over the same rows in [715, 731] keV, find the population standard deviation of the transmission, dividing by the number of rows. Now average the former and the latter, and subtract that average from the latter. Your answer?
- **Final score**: -975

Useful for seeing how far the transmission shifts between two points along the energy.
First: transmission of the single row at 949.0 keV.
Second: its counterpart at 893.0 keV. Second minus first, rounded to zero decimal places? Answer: 10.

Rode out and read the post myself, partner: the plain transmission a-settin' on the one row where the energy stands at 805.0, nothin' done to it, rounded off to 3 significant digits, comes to 140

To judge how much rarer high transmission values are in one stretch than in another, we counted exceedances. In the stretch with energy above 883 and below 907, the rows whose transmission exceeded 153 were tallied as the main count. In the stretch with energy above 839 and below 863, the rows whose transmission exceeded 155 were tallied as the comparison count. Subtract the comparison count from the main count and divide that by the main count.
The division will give 0.83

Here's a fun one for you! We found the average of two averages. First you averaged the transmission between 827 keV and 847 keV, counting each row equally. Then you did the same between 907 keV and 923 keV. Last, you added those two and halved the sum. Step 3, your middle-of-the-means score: 166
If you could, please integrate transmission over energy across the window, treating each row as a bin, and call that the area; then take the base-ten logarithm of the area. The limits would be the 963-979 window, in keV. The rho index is 3.42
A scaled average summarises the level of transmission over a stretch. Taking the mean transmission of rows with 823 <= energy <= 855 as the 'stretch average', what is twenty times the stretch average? 3010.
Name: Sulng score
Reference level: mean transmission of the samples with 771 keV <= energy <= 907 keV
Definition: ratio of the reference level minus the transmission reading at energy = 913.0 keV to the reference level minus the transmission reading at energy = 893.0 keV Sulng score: 1.3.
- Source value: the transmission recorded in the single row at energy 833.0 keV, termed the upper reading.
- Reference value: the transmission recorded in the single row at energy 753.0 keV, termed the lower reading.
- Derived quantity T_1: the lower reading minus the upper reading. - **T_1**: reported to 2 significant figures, -23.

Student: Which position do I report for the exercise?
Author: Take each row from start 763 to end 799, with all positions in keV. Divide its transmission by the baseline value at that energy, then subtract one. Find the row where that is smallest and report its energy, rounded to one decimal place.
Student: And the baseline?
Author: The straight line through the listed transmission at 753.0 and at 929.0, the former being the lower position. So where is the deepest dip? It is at 777.0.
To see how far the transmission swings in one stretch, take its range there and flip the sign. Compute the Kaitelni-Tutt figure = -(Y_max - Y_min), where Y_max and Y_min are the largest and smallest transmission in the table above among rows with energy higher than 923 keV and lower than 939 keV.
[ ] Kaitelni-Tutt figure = -21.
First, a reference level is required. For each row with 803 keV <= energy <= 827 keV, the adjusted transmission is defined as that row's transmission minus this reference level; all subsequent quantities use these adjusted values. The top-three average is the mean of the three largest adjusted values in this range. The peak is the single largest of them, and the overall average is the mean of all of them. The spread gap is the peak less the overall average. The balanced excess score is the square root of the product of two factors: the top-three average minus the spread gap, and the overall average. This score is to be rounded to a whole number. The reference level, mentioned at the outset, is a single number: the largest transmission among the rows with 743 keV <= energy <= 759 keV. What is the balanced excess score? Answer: 16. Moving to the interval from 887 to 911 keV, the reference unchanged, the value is 48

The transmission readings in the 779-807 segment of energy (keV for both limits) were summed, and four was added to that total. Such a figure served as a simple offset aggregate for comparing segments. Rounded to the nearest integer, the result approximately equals 960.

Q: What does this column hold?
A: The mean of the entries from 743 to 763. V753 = 125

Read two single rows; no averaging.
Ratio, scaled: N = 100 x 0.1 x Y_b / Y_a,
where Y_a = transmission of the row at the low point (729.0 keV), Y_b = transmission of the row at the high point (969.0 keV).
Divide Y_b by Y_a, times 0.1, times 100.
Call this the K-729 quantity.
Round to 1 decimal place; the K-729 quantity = 14.4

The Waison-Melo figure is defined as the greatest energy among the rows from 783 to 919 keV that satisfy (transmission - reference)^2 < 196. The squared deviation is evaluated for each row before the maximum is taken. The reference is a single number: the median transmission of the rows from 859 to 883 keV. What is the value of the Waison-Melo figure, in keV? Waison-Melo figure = 917.0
